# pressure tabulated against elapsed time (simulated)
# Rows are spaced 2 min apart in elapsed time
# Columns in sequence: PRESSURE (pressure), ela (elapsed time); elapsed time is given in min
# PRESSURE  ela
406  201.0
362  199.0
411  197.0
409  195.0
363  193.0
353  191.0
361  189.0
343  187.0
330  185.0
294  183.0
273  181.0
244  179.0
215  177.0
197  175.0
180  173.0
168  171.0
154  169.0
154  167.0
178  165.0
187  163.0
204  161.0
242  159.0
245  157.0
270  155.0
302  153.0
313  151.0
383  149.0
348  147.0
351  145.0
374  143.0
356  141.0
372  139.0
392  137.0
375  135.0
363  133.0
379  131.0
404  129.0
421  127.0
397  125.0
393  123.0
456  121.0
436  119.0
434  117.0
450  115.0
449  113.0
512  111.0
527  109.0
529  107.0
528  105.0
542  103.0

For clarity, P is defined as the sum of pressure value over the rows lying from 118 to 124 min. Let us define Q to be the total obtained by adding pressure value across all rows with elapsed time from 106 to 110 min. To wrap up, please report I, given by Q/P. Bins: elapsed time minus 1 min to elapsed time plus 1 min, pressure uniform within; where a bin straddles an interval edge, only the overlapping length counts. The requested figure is 0.82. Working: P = 1285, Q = 1056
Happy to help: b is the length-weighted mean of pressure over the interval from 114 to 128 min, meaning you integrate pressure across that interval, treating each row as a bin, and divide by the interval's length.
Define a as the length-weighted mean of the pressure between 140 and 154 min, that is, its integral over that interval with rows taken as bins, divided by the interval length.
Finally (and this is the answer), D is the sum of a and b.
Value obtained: 773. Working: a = 347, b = 427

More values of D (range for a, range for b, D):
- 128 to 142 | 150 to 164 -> 629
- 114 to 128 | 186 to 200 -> 798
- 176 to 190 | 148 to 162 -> 574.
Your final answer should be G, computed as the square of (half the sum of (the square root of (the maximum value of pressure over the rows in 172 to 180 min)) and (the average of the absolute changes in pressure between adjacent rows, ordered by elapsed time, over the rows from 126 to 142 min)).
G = 275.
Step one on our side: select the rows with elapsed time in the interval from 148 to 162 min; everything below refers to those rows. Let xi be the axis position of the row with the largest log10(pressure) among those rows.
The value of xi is 149.0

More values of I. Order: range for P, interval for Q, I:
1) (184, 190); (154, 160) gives 0.73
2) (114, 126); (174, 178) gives 0.16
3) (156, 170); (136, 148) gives 1.61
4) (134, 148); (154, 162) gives 0.37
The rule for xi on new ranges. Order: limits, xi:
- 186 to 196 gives 195.0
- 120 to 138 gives 121.0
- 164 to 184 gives 183.0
